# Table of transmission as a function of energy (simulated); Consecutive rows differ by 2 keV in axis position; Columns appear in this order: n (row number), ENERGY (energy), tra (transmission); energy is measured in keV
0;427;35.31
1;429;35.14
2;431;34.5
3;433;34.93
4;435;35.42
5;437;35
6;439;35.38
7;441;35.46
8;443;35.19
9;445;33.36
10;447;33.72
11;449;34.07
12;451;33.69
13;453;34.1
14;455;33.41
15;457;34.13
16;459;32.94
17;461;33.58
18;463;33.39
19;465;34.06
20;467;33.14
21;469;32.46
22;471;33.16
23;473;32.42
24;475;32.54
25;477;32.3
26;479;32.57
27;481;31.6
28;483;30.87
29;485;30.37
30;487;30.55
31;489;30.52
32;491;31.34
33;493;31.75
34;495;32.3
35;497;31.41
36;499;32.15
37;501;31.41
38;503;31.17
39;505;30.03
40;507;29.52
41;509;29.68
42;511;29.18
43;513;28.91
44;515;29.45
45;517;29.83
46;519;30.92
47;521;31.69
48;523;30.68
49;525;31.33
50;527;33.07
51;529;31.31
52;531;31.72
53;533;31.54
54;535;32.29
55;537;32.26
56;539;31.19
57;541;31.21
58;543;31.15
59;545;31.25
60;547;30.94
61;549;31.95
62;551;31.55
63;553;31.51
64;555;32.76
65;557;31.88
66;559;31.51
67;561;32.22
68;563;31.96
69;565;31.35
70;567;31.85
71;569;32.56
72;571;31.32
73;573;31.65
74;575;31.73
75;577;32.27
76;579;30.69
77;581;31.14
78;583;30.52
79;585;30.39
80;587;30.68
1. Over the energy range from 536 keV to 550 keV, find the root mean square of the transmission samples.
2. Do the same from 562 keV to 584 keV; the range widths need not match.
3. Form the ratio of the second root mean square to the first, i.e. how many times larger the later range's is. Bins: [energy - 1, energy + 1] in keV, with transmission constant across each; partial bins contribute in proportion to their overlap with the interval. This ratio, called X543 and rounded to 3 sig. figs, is 1.00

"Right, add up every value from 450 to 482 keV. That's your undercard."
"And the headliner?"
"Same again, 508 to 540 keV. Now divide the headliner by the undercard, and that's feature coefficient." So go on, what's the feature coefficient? 0.93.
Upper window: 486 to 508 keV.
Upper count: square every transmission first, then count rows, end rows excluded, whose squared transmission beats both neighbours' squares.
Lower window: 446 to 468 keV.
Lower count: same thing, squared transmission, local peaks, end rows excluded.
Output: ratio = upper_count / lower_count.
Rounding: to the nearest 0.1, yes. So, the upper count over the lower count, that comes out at 0.4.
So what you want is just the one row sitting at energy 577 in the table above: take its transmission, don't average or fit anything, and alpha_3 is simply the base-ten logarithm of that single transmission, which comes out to 1.509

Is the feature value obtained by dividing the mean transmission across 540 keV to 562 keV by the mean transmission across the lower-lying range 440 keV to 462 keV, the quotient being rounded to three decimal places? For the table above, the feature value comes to 0.931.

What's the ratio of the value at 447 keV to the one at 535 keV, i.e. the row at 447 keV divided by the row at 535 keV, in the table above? 1.04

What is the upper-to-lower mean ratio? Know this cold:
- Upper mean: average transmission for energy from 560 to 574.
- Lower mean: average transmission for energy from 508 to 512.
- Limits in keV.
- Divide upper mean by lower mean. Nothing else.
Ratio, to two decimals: 1.08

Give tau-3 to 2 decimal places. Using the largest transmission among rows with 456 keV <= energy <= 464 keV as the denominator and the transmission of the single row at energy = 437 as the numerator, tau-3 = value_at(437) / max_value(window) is 1.03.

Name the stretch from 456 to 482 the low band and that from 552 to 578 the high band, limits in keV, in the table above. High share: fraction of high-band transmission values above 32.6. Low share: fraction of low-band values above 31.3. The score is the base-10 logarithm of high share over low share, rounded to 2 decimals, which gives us -1.11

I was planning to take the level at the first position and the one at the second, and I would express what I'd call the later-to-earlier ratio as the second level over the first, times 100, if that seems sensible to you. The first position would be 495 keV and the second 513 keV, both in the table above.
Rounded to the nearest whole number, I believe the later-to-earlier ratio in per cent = 90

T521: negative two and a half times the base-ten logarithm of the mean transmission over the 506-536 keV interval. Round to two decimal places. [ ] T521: -3.72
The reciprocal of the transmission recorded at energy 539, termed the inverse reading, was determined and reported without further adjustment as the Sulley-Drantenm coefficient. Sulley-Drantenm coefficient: 0.0321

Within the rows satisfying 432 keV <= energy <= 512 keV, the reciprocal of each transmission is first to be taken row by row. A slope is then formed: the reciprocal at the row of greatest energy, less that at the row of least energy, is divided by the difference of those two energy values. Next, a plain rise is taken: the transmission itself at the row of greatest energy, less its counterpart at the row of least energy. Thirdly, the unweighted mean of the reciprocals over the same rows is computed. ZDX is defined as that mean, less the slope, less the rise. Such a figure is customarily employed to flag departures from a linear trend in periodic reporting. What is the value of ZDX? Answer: 5.8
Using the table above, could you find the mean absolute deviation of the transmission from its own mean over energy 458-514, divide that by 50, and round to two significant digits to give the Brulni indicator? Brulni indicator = 0.023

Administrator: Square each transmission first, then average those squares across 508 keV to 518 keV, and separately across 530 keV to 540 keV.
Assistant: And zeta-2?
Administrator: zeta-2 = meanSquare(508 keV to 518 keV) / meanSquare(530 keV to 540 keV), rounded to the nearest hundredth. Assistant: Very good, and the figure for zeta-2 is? 0.86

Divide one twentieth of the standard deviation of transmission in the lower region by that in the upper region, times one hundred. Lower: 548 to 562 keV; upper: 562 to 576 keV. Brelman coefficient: 5.5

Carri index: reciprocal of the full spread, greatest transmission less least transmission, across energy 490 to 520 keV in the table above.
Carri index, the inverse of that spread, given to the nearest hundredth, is 0.29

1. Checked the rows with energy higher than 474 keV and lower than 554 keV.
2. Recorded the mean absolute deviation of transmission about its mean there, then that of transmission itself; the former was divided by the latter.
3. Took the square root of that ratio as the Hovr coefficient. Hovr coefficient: 0.155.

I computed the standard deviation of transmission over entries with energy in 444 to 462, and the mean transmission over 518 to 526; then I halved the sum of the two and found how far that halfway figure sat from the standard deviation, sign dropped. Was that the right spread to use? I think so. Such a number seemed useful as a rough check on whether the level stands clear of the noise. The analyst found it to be 15.4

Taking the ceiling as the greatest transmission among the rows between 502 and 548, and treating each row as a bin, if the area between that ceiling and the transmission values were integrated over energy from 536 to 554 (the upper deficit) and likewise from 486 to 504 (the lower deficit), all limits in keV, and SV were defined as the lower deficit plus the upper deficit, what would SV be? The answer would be 59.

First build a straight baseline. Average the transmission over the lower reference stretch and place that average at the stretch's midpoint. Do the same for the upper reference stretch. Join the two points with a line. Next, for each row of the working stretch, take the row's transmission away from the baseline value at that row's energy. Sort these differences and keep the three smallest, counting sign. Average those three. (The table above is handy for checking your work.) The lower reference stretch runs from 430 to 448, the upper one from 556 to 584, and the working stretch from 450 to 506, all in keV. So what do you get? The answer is 0.21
